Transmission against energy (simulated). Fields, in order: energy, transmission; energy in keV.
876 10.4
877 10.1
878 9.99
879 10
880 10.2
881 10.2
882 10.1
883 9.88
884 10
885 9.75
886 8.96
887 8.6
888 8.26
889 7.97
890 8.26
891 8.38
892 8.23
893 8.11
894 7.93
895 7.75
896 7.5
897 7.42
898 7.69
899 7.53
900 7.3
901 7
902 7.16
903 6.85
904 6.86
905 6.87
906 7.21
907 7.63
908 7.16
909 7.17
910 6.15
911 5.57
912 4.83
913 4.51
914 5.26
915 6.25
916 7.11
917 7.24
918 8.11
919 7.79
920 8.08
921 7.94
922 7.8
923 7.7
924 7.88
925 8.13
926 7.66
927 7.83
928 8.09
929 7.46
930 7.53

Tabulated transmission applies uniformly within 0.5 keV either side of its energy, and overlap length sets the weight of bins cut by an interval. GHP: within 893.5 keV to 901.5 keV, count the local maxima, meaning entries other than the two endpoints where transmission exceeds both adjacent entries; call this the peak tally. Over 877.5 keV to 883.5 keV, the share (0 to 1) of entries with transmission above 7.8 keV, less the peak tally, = 0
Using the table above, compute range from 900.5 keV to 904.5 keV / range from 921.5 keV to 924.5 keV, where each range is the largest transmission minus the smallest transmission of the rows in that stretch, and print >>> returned 1.7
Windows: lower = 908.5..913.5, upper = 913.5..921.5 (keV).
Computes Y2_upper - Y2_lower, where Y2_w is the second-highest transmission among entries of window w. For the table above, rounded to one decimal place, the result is 1.9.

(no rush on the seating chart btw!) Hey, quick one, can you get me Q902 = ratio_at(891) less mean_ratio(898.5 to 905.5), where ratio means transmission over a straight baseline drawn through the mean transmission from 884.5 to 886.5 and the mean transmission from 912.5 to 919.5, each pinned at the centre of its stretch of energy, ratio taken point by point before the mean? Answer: 0.05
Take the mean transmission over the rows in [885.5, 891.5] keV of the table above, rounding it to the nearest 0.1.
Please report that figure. 8.4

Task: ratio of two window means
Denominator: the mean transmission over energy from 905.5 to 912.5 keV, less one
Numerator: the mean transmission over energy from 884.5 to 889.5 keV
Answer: 1.57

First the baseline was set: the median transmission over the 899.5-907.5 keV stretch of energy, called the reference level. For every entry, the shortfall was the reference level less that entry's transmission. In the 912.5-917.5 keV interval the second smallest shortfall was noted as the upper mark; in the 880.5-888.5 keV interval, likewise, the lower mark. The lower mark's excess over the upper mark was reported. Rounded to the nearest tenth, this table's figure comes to -3.0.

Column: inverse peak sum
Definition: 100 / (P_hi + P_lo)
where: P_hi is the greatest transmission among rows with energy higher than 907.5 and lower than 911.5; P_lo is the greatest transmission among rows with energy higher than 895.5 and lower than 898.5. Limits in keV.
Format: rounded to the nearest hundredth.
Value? 6.73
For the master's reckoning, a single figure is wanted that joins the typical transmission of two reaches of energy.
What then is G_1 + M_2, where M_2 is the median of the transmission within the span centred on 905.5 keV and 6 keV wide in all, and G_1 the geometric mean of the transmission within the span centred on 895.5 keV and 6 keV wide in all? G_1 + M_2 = 14.7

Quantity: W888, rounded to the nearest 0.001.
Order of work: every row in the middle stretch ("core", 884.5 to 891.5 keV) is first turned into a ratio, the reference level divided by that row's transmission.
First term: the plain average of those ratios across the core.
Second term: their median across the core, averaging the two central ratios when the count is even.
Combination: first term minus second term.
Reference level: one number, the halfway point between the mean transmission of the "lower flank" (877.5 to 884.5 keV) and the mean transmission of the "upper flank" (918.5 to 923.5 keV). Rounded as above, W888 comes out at -0.023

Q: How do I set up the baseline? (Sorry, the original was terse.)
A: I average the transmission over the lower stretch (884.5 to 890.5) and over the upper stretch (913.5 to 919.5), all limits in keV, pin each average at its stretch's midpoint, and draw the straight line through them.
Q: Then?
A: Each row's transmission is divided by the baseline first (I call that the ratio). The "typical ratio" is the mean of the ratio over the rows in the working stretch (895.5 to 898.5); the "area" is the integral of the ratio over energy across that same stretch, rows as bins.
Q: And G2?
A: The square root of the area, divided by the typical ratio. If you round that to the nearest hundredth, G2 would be 1.79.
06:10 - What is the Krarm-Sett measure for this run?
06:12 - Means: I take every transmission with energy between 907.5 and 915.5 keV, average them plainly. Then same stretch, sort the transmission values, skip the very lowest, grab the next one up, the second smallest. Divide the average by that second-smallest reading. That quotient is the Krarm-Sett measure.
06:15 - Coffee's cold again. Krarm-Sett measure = 1.21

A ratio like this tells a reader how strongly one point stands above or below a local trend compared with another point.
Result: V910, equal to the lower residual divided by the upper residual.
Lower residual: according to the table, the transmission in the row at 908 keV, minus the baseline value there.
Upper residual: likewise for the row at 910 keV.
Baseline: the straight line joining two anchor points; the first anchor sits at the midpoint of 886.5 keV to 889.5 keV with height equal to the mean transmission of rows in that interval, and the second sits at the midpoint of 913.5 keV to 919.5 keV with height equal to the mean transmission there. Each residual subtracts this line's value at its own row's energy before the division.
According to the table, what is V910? 0.2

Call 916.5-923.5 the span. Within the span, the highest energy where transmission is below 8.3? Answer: 923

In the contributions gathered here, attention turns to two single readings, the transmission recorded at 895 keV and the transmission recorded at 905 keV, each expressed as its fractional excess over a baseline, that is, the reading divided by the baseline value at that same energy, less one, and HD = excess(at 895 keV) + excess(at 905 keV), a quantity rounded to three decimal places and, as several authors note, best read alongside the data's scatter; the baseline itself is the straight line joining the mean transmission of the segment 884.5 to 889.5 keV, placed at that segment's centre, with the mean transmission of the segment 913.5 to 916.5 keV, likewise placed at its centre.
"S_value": -0.063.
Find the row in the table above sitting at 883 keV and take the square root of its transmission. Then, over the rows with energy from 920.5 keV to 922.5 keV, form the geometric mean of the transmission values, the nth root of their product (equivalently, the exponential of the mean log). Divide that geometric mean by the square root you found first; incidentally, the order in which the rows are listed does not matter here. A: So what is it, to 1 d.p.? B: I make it 2.5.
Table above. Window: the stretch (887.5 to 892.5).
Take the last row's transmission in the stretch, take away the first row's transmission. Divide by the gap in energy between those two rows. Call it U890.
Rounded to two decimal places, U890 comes -0.01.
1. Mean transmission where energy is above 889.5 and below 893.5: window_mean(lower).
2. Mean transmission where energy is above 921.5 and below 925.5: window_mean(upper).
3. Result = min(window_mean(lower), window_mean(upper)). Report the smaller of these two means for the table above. 7.9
